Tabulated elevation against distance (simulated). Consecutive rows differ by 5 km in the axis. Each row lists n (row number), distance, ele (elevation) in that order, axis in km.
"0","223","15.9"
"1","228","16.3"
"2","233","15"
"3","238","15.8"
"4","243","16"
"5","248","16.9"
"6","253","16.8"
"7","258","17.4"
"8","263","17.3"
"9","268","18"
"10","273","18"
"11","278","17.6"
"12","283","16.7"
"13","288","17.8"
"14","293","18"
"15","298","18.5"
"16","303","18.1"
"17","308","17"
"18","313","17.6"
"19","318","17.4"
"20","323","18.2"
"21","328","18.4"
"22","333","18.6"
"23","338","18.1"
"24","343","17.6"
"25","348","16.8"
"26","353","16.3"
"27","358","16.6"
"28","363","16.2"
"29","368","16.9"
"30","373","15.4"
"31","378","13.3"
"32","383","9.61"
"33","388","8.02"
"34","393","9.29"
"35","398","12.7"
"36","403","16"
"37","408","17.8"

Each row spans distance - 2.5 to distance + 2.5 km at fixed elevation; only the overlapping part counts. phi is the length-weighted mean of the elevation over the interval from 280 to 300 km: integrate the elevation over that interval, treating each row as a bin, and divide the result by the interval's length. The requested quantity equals 17.7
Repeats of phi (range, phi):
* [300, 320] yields 17.6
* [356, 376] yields 16.2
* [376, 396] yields 10.0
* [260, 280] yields 17.7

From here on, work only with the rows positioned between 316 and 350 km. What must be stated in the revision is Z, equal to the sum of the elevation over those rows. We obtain 125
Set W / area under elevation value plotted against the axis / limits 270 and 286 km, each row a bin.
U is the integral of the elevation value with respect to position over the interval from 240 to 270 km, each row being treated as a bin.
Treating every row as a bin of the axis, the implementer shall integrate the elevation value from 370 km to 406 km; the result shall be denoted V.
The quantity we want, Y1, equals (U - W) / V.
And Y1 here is 0.5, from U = 511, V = 439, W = 279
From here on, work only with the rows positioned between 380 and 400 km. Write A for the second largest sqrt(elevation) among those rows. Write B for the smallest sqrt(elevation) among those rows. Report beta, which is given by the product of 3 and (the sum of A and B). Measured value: 17.8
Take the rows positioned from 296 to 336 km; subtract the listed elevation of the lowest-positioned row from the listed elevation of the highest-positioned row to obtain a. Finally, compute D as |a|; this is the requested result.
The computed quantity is 0.1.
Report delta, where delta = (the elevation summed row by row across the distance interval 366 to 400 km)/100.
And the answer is 0.85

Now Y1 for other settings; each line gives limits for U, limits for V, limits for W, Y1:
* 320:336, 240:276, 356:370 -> 0.1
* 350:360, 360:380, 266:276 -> 0.0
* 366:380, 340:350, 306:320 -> -0.2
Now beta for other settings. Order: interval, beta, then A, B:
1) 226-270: 24.1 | 4.17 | 3.87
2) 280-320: 25.0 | 4.25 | 4.09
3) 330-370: 24.8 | 4.25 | 4.02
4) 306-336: 25.2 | 4.29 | 4.12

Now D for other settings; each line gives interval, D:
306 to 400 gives 4.3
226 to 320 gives 1.1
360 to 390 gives 8.2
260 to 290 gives 0.5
